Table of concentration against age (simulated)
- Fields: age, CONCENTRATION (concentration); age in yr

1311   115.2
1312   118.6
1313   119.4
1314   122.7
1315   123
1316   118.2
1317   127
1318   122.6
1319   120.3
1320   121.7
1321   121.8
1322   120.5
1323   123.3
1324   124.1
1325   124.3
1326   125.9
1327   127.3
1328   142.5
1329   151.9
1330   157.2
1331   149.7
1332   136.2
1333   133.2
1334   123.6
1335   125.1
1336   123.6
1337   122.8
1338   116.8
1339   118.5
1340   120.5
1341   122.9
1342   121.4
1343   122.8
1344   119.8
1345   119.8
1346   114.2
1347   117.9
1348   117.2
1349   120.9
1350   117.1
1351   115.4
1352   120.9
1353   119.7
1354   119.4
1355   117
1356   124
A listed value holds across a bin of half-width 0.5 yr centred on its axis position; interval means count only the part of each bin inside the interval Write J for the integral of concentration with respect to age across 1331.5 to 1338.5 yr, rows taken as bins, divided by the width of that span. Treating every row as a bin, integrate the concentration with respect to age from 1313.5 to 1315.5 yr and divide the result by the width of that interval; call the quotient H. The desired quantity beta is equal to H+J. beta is 249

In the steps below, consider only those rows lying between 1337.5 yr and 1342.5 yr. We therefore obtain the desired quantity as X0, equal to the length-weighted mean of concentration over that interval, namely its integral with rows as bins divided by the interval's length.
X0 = 120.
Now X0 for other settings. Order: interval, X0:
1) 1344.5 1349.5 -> 118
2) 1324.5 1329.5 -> 134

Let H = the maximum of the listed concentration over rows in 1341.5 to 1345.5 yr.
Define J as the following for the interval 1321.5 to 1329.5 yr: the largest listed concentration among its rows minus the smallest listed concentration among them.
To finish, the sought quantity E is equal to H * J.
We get 3856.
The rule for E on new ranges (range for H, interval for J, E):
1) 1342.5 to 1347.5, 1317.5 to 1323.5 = 368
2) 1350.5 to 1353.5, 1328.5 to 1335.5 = 4062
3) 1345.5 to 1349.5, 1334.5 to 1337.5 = 278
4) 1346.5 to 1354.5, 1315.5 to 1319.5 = 1064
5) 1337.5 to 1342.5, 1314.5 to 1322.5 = 1082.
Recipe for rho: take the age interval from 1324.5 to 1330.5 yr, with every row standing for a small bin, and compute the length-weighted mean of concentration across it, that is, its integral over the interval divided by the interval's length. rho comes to 138.2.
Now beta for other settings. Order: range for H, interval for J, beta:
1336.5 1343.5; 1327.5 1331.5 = 271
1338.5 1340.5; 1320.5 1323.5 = 241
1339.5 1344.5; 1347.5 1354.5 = 240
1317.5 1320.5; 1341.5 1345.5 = 242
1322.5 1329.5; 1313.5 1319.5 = 254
